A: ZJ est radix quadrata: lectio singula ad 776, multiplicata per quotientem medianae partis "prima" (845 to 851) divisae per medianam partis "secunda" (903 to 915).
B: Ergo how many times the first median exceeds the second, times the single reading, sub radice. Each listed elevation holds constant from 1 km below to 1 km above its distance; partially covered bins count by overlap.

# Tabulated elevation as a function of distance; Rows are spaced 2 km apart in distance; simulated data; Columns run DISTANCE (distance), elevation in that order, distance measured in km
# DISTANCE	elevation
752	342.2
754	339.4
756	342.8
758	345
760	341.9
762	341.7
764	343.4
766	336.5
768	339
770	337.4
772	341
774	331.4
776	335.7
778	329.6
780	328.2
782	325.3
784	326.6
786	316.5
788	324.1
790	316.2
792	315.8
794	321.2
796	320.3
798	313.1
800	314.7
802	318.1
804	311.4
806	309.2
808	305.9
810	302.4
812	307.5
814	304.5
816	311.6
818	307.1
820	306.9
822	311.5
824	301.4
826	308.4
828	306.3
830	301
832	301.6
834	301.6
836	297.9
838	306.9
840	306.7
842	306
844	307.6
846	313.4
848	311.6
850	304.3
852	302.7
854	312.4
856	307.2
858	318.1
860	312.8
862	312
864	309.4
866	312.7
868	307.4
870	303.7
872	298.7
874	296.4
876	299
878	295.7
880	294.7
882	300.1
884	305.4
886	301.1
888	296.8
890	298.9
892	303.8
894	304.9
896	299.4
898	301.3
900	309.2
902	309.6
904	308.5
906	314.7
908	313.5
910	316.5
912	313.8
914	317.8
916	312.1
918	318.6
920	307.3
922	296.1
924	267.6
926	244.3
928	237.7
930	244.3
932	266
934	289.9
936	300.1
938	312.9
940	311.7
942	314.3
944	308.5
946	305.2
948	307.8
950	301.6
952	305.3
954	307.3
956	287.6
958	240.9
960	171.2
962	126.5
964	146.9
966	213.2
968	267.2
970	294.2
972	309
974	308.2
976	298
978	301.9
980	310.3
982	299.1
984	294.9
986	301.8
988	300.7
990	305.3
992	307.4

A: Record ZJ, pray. 18.2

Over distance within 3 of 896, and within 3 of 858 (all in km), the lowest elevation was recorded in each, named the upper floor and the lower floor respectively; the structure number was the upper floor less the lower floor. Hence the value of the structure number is -8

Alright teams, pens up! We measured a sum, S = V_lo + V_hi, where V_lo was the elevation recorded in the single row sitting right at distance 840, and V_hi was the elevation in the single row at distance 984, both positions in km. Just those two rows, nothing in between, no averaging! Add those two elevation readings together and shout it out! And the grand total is 602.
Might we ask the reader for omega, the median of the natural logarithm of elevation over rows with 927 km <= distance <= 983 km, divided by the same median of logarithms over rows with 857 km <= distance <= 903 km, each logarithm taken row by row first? 1.00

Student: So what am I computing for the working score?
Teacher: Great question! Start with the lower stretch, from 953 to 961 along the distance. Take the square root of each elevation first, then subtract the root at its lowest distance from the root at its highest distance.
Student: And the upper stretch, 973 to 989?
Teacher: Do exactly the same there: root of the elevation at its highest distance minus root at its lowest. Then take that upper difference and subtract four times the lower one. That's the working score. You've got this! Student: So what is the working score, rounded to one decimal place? 17.6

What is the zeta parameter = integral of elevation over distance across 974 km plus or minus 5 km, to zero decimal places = 3023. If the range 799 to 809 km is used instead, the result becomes 3119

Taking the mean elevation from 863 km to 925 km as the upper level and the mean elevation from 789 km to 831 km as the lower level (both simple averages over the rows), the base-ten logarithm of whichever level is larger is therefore 2.49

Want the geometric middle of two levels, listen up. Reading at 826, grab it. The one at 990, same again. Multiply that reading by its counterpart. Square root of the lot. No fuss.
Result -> 307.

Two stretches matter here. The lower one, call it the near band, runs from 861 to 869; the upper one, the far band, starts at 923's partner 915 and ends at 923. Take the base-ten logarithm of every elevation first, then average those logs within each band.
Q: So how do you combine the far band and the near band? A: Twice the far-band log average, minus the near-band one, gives 2.49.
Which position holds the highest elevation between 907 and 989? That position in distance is 918 km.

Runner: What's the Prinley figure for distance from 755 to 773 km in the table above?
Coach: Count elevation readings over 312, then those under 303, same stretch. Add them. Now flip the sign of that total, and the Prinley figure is -9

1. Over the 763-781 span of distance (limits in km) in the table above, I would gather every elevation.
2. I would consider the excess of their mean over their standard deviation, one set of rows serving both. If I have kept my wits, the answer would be 331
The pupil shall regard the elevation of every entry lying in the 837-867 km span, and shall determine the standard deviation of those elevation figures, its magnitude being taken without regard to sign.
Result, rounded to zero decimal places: 4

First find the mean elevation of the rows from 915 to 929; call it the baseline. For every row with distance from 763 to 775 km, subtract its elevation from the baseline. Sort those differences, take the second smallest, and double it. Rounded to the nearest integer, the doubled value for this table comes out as -115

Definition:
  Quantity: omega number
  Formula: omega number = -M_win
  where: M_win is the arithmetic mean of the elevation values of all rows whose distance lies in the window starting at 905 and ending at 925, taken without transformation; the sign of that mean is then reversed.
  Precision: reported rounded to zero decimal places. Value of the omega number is -308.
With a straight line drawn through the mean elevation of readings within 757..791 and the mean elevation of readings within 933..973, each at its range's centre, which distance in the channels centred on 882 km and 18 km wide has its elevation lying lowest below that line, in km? 874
